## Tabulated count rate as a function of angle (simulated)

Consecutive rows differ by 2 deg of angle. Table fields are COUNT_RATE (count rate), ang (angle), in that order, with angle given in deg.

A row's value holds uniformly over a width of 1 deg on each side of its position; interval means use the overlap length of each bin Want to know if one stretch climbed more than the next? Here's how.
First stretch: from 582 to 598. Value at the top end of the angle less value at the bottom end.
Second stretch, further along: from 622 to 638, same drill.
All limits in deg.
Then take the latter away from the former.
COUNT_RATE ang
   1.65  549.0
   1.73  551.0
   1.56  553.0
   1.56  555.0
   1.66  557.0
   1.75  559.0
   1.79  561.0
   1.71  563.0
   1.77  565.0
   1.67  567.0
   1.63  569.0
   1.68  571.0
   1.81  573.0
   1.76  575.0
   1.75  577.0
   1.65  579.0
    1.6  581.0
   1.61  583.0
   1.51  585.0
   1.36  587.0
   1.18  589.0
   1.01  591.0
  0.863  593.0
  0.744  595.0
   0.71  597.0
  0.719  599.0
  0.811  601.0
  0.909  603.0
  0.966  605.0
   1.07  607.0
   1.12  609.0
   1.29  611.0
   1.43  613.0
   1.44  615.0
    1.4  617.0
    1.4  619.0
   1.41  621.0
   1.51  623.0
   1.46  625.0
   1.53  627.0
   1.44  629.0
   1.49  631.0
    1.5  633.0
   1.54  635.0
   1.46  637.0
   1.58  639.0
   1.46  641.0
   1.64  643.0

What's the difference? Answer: -0.85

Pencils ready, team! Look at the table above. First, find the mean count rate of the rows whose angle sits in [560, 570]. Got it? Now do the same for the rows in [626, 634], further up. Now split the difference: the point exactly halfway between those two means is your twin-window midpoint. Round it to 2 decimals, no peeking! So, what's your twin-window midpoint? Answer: 1.60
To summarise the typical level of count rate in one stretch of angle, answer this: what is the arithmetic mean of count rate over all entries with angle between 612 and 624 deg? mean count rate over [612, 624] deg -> 1.43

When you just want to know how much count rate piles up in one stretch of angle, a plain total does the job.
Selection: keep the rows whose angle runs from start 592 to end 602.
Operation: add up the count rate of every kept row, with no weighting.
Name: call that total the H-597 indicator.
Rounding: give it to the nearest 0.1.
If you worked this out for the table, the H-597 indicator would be 3.8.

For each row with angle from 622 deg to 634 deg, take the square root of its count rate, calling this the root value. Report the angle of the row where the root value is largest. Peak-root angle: 627.0 deg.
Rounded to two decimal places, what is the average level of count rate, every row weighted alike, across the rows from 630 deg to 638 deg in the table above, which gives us 1.50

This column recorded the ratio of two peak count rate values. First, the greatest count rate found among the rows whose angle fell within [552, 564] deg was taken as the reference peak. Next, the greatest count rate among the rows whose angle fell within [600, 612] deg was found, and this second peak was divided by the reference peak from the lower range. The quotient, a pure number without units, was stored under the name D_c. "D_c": 0.72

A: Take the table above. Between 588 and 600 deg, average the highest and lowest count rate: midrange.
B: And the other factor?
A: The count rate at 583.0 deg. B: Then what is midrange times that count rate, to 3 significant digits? 1.52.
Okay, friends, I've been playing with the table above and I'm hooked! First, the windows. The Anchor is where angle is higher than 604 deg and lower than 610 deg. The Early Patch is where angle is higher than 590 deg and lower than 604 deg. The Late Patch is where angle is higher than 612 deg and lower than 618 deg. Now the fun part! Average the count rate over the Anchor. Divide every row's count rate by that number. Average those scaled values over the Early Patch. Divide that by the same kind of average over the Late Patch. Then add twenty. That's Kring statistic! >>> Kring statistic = 20.6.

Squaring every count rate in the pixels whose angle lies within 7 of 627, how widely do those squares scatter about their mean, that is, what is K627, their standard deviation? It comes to 0.12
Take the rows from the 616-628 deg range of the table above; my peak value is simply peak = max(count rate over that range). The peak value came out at 1.53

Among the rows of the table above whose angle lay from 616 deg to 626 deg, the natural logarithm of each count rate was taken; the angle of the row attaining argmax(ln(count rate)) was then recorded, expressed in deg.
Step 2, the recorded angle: 623.0 deg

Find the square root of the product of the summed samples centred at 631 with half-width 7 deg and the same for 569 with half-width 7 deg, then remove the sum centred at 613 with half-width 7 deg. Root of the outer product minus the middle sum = 2.0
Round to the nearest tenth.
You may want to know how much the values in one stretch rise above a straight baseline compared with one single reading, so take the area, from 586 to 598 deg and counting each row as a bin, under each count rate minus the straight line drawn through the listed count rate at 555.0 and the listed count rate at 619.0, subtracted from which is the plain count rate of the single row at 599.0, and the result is -6.6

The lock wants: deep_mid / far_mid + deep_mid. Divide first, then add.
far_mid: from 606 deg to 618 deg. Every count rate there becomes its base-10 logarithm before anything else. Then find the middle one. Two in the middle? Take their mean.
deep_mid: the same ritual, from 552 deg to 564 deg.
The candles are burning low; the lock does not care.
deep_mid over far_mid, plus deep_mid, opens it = 2.0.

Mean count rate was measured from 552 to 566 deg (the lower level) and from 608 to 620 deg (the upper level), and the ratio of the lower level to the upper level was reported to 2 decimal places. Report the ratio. 1.25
